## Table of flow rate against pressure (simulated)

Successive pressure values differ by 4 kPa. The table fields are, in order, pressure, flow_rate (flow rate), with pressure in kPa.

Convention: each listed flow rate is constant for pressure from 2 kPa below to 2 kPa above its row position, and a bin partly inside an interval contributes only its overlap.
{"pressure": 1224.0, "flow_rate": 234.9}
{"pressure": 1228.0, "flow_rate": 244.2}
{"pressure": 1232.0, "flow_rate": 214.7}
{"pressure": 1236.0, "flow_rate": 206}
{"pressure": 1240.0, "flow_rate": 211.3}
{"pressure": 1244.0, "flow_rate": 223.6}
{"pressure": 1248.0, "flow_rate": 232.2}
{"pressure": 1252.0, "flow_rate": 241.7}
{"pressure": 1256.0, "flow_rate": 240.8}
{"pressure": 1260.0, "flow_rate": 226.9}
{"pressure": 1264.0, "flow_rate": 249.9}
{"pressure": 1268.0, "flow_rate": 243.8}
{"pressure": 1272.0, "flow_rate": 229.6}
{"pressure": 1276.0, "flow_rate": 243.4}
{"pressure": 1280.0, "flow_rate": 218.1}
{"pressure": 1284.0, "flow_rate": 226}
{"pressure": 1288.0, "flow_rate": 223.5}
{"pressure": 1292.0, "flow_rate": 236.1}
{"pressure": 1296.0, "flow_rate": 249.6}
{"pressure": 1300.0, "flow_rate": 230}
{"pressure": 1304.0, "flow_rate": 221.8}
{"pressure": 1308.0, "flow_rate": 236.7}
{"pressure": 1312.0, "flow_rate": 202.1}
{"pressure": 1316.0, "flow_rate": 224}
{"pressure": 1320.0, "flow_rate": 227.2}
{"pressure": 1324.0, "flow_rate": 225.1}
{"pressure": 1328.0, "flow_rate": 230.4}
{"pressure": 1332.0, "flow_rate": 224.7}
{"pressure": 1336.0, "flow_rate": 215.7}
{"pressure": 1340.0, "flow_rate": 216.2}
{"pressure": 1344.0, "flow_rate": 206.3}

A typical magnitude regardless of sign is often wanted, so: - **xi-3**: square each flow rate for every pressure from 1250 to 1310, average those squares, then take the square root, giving 234.7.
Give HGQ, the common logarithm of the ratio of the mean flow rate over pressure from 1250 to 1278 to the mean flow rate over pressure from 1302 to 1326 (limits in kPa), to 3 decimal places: 0.031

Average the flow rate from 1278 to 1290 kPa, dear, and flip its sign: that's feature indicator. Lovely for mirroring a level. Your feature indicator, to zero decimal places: -223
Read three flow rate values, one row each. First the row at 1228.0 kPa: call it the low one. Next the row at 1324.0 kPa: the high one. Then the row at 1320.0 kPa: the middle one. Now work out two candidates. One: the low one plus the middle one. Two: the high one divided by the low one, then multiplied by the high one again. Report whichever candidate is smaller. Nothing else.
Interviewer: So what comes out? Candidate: 207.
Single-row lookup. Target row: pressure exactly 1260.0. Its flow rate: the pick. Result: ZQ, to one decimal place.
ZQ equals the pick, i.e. 226.9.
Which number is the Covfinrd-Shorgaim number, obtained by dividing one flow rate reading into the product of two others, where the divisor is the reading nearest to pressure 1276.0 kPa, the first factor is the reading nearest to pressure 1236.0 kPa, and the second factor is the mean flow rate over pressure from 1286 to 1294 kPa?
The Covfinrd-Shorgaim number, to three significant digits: 194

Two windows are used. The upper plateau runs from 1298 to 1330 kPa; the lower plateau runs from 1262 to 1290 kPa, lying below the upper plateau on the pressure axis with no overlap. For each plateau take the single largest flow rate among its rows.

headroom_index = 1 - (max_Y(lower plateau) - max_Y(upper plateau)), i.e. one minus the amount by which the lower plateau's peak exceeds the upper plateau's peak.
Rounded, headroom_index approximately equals -12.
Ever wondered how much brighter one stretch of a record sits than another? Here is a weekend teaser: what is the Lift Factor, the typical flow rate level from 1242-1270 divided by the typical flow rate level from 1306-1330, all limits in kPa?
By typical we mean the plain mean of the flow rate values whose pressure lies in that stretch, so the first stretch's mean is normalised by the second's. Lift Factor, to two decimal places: 1.06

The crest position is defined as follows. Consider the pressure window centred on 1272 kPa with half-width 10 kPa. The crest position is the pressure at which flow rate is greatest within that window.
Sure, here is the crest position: 1264.0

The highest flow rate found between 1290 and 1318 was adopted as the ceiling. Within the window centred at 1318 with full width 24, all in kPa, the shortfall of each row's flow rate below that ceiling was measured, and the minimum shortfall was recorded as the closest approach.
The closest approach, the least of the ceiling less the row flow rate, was 13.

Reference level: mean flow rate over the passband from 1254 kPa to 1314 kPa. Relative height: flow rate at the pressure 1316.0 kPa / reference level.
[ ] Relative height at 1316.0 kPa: 0.97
